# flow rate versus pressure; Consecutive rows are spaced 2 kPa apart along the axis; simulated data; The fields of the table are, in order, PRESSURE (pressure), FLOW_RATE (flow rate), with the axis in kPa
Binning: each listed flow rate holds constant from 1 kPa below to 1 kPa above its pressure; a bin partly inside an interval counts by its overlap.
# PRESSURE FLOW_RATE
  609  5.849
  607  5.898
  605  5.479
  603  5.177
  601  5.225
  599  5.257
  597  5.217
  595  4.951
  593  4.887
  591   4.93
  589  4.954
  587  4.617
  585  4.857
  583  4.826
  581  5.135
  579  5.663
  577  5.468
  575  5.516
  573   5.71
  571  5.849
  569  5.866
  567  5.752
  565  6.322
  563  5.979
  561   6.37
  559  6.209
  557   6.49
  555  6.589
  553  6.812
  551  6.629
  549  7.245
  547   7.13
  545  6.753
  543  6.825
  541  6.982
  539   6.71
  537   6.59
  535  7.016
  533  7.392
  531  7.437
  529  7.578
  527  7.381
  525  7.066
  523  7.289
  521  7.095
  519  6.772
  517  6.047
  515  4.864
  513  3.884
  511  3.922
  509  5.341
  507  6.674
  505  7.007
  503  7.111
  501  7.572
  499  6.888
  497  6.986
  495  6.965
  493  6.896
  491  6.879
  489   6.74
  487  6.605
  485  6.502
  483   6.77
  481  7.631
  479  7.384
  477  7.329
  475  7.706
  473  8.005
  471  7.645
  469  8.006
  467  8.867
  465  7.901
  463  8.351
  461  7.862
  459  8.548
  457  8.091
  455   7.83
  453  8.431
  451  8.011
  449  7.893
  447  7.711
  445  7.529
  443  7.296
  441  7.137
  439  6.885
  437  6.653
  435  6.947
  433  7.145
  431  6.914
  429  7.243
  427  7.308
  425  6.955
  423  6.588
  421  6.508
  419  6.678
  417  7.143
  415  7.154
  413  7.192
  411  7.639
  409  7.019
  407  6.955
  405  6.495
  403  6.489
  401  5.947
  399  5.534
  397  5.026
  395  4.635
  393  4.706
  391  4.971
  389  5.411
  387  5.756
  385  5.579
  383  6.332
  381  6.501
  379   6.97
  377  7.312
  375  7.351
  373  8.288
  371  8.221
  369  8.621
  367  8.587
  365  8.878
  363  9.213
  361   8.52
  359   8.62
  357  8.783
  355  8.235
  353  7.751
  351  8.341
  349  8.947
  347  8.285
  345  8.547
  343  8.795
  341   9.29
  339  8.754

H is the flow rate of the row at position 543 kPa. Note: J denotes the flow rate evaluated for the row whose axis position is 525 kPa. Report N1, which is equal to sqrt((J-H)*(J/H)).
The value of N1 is 0.50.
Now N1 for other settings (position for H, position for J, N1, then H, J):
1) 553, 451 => 1.19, 6.812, 8.011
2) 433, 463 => 1.19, 7.145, 8.351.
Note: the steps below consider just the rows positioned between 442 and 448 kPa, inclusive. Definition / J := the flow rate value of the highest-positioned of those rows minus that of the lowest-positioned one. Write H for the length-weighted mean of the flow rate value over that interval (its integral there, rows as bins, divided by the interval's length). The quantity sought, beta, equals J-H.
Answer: -7.1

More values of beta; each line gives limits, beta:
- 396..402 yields -4.6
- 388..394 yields -5.7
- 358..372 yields -9.1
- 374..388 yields -8.1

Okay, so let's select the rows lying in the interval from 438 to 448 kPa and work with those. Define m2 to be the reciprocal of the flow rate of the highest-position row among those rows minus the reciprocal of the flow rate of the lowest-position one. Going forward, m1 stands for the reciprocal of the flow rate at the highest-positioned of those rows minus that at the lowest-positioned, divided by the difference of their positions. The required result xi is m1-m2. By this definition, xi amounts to 0.014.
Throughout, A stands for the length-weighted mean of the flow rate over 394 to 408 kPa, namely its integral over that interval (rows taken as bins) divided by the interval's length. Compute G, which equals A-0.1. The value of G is 5.8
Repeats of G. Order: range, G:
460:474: 8.0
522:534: 7.3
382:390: 5.7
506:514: 4.9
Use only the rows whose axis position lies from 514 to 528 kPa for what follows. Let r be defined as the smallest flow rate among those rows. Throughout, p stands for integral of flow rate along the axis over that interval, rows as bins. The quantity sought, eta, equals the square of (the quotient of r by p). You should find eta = 0.003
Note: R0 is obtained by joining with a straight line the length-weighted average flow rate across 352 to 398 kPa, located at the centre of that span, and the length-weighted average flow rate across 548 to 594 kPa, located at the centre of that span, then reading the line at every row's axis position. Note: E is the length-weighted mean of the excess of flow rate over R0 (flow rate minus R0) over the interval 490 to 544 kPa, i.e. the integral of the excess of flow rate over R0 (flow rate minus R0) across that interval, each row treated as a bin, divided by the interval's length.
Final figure 0.5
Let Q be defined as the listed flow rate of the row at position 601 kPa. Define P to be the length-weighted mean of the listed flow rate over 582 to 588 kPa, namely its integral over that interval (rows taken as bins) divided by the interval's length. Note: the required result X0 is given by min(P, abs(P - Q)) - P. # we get -4.3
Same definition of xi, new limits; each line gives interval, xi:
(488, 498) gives 0.005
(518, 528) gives 0.011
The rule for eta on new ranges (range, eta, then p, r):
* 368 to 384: 0.003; 119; 6.332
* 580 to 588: 0.014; 39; 4.617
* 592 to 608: 0.003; 84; 4.887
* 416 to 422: 0.026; 41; 6.508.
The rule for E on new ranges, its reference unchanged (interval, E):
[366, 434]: -0.3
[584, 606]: -0.6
